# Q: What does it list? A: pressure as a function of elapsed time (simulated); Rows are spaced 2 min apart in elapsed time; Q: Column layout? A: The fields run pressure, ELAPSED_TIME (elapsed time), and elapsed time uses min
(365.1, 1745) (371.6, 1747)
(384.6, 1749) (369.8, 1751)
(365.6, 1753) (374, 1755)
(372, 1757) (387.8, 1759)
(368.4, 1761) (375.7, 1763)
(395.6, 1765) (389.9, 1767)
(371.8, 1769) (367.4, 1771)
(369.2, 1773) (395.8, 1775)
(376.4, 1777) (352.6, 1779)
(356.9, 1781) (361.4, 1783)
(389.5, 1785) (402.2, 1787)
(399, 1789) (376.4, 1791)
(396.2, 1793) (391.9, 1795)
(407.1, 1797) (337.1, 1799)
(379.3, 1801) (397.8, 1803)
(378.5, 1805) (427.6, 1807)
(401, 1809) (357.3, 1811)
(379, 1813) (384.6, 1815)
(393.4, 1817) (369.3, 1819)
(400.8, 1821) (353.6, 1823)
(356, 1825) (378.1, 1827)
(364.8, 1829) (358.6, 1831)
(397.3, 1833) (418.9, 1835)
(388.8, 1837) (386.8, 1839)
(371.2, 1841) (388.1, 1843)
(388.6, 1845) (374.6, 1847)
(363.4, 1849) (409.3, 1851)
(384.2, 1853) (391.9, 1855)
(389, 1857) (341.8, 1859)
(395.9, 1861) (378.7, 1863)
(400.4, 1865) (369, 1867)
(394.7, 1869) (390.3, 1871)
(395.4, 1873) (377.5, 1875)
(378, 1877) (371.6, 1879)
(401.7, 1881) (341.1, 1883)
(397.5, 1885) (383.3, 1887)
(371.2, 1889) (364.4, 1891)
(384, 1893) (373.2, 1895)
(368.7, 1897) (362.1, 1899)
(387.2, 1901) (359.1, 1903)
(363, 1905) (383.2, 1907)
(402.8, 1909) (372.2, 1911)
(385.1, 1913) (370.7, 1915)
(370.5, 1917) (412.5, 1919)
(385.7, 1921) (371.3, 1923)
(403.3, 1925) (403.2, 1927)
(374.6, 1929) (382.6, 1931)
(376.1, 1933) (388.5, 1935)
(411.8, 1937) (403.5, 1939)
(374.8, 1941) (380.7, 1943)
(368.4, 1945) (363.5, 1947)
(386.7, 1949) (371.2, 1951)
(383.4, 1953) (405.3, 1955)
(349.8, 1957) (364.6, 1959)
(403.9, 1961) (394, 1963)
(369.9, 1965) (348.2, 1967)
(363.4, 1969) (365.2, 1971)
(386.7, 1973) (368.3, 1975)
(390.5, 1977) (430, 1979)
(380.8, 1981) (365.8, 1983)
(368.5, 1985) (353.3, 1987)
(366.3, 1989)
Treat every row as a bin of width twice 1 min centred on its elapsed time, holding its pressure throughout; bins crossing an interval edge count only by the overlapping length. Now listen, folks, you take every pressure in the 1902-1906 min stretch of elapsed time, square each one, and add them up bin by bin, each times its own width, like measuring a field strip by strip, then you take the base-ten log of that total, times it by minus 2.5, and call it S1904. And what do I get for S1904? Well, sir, -14.3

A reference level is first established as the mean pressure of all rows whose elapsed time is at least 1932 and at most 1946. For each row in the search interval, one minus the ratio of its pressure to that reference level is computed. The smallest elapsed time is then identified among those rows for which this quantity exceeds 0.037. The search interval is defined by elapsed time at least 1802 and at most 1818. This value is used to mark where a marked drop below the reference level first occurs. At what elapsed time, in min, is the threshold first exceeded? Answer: 1811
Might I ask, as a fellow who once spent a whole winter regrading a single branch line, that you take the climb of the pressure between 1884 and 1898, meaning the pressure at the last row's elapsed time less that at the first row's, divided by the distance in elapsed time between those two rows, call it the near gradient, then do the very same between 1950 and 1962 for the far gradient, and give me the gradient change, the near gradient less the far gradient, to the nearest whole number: -6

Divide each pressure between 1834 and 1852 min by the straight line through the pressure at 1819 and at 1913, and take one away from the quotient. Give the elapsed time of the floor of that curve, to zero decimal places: 1849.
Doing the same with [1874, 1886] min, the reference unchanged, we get 1883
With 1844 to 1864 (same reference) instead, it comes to 1859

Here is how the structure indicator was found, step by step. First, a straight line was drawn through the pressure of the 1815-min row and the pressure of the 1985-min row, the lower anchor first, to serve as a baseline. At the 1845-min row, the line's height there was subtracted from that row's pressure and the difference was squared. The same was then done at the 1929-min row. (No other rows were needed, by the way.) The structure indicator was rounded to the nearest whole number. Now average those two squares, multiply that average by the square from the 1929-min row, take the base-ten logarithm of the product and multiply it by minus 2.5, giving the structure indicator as -3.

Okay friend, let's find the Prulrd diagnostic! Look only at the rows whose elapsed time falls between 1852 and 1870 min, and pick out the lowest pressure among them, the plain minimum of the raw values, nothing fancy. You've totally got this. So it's 341.8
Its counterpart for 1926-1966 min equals 349.8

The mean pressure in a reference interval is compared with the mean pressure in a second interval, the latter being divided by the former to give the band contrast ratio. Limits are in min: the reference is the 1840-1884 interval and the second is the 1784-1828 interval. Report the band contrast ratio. 1.01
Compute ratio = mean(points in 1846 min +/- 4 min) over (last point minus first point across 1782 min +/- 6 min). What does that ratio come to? 15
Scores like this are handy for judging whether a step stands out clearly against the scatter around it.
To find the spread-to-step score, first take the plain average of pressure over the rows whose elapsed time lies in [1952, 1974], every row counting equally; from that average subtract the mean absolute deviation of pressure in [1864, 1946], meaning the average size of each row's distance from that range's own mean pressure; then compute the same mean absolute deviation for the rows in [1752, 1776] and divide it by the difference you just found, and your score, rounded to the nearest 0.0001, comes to 0.0266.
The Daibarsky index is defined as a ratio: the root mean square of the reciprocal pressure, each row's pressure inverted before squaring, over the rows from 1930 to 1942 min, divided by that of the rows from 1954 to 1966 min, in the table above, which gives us 0.98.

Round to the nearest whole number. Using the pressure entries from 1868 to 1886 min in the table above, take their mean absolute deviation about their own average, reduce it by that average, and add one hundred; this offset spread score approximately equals -269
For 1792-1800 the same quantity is -260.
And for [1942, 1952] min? -266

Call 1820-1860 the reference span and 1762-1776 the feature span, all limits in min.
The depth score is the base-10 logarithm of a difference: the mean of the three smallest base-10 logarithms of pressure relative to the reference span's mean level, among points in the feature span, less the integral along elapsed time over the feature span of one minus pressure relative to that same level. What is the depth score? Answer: -2.29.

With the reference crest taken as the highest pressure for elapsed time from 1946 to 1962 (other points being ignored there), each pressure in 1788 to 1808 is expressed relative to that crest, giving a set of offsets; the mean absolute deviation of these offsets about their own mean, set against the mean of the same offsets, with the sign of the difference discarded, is 33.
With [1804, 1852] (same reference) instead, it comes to 38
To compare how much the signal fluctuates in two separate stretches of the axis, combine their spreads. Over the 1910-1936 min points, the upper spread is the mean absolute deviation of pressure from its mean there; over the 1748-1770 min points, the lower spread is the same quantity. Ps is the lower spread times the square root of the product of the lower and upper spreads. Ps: 83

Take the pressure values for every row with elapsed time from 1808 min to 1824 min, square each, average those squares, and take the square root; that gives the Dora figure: 380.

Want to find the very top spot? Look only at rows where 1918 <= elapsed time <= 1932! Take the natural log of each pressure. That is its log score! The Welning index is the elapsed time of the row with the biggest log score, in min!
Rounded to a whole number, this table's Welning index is 1919 min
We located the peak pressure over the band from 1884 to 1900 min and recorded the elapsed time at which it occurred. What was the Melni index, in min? 1885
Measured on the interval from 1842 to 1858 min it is 1851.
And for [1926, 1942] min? 1937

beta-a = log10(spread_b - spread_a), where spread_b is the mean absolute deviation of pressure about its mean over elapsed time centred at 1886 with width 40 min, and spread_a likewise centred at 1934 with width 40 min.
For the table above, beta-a -1.0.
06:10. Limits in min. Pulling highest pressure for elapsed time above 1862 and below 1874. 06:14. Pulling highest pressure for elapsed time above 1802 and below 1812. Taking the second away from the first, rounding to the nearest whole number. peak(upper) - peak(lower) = -27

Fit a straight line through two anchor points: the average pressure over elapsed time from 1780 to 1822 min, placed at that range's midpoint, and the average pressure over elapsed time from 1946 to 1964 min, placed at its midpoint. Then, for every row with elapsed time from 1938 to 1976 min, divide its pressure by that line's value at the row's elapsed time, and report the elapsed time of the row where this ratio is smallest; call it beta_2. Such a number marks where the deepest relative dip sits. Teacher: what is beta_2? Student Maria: 1967 min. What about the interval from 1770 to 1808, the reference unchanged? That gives 1799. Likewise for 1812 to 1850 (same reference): 1823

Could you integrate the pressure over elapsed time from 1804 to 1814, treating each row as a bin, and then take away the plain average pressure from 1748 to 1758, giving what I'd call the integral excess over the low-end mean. 3514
